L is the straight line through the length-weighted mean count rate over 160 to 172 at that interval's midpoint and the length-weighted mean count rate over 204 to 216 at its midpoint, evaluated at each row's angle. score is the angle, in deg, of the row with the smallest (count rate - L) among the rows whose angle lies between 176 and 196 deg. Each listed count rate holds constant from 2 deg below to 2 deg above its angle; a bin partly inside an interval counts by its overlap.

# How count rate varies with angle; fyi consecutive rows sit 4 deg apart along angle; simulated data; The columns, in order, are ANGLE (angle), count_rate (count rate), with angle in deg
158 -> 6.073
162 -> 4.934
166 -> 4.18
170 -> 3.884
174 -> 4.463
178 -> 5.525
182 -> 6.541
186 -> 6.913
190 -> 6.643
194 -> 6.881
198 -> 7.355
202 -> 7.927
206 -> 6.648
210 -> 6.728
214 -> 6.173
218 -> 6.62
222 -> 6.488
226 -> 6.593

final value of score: 178 deg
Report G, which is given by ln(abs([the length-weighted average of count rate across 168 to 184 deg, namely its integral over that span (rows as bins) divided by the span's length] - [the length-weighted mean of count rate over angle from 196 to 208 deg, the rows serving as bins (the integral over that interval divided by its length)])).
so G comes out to 0.8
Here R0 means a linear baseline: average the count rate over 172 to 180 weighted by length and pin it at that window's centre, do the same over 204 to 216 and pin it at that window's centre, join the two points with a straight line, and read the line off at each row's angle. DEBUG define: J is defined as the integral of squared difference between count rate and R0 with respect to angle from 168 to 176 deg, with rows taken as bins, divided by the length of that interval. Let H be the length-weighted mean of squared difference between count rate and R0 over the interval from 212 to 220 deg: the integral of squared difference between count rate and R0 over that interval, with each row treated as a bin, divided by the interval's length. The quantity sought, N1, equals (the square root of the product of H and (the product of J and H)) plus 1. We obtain 1.1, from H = 0.2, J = 0.5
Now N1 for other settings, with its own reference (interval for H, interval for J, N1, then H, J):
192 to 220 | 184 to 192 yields 2.2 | 1.0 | 1.6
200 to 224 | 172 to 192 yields 1.7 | 0.7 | 1.0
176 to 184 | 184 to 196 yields 2.1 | 0.9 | 1.5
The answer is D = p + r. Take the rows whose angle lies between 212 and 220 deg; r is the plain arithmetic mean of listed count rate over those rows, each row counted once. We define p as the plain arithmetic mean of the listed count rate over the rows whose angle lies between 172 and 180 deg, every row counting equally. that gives 11.4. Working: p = 5.0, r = 6.4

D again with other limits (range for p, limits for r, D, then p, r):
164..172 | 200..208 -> 11.3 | 4.0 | 7.3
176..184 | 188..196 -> 12.8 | 6.0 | 6.8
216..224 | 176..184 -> 12.6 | 6.6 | 6.0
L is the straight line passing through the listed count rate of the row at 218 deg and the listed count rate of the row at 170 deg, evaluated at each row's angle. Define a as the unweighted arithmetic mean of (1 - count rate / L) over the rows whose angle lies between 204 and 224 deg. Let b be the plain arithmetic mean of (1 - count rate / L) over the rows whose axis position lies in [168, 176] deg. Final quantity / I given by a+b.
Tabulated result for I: -0.07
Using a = -0.02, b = -0.04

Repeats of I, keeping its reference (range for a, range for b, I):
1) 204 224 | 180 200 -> -0.39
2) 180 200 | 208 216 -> -0.40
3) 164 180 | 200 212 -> -0.33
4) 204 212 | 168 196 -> -0.37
